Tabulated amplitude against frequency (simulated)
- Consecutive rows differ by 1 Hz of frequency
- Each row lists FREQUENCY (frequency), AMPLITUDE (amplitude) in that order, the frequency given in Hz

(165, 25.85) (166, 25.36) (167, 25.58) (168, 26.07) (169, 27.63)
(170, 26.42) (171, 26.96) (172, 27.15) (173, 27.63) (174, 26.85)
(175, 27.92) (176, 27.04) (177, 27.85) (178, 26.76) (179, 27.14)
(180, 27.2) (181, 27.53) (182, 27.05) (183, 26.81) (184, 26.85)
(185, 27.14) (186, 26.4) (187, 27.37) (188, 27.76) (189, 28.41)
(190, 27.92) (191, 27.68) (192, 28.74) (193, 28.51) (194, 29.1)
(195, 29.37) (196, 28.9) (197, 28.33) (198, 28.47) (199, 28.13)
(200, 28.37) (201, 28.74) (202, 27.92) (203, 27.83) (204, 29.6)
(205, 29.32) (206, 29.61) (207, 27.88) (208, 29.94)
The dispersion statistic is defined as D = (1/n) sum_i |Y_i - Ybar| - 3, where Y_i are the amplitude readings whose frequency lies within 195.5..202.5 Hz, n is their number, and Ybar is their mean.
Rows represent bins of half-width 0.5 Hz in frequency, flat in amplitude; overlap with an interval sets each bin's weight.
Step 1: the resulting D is -2.75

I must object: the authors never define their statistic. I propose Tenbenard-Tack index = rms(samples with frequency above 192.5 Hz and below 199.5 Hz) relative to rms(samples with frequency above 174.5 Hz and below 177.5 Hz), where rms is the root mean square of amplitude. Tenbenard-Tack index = 1.04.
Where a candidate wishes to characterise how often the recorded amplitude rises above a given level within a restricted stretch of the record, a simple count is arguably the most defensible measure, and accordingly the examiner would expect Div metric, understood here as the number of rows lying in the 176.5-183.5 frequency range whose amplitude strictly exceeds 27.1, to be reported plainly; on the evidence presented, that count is 4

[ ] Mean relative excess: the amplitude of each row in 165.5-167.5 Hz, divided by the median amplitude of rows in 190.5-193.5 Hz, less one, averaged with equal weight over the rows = -0.11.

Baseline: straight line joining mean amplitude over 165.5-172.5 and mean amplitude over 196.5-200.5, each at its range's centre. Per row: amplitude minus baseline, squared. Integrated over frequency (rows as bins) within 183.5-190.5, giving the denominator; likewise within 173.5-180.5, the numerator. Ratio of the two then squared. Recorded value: 0.85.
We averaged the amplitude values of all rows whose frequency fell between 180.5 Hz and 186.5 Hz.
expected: 27.0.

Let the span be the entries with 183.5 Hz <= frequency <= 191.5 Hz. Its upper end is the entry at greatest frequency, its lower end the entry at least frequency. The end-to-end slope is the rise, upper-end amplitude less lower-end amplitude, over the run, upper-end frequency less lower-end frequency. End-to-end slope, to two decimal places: 0.12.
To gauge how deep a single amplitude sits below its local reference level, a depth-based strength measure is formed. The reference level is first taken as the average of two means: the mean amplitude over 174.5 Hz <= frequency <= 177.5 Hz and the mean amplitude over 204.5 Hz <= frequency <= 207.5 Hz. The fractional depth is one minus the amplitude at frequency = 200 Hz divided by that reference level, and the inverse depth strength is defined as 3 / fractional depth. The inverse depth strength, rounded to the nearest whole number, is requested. -848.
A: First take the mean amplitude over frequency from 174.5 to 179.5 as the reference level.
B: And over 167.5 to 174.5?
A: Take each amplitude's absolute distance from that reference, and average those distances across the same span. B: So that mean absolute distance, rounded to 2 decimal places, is 0.55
